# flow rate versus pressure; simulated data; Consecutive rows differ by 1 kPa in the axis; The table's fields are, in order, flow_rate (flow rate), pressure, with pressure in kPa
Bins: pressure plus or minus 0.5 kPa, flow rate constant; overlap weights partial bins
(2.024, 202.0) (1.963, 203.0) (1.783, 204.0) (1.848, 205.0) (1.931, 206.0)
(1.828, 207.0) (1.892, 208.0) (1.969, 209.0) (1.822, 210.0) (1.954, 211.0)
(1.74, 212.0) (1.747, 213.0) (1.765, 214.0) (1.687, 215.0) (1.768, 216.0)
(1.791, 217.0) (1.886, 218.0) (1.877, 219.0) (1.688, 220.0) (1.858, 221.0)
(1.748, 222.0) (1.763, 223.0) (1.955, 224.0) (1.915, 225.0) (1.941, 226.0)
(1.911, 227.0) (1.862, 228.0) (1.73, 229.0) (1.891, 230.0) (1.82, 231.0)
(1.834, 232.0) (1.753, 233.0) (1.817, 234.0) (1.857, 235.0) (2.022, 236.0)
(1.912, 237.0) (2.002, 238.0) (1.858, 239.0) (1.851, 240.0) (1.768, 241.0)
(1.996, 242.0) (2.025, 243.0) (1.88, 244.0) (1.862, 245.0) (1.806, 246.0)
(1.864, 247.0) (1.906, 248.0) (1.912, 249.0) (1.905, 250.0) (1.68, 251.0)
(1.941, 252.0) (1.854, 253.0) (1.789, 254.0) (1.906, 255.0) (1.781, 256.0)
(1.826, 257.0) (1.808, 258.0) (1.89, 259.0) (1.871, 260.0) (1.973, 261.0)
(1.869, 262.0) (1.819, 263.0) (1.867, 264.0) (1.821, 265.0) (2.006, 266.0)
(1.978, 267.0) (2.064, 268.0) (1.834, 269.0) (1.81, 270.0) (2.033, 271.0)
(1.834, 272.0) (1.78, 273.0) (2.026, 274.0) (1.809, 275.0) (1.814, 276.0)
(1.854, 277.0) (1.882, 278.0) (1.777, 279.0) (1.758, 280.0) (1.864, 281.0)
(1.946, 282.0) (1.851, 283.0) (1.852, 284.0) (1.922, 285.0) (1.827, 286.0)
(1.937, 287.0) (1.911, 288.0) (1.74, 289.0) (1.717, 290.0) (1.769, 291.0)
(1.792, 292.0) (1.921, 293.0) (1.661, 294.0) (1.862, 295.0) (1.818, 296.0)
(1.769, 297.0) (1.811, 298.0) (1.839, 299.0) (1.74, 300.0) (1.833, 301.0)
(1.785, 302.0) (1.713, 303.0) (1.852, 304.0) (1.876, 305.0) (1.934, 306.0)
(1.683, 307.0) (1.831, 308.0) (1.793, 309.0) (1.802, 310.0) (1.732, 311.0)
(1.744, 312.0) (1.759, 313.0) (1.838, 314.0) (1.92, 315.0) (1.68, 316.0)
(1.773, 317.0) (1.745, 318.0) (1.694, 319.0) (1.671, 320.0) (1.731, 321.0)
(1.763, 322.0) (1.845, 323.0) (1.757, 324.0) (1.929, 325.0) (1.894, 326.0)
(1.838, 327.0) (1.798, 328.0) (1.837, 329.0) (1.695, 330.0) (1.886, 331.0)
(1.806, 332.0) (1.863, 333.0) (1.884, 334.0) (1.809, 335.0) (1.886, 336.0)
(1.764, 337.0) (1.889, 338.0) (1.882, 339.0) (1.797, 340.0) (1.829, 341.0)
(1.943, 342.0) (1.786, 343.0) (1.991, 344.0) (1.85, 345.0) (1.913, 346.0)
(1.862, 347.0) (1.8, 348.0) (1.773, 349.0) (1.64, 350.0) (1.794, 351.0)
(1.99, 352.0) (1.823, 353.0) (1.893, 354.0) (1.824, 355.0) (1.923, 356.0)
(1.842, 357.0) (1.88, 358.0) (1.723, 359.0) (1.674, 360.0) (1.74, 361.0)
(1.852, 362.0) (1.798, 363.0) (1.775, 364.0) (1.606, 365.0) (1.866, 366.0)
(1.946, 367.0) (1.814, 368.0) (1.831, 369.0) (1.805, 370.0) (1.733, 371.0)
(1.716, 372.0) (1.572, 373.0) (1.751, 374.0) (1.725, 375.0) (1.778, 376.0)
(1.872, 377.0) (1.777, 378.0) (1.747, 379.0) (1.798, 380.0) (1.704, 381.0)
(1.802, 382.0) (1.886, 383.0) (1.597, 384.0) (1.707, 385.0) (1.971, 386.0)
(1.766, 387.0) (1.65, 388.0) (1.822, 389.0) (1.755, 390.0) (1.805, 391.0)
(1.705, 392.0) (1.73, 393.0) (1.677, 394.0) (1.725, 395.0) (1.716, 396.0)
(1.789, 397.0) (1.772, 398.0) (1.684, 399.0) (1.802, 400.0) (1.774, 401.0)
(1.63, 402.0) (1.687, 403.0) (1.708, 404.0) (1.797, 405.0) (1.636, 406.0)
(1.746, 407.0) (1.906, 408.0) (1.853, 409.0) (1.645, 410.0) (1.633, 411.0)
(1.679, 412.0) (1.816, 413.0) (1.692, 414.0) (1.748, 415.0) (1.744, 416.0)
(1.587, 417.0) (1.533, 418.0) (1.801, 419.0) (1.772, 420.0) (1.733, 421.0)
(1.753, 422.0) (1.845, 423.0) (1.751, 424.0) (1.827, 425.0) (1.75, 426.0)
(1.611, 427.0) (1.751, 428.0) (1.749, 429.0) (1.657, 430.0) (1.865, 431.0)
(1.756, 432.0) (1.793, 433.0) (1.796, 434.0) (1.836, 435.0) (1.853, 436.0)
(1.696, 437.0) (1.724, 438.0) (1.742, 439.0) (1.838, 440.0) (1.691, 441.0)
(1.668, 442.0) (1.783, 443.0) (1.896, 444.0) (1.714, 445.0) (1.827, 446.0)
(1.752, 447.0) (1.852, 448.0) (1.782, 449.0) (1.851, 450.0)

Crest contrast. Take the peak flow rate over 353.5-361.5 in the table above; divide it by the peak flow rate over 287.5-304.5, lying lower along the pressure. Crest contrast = 1.001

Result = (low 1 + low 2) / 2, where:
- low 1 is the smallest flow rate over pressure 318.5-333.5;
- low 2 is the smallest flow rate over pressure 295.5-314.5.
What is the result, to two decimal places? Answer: 1.68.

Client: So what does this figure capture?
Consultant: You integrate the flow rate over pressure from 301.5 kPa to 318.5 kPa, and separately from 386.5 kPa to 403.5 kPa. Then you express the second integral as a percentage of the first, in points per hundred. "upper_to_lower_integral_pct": 97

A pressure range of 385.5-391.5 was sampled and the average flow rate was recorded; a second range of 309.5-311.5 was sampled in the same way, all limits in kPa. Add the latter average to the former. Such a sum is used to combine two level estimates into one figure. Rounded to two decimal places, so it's 3.56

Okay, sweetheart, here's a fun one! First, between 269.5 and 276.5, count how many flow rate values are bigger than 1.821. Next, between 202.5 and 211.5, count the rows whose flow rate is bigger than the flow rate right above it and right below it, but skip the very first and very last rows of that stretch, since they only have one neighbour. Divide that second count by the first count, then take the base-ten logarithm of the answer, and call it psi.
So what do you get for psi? -0.2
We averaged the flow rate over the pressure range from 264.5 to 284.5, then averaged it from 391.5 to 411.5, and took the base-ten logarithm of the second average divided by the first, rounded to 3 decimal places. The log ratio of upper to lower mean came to -0.036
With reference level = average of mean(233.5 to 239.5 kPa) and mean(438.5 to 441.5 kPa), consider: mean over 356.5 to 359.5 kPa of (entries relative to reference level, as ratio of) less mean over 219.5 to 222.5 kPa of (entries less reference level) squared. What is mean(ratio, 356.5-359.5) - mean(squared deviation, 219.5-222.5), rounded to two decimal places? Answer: 0.98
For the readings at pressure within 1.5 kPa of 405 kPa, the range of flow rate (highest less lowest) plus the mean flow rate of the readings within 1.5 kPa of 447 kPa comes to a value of 1.97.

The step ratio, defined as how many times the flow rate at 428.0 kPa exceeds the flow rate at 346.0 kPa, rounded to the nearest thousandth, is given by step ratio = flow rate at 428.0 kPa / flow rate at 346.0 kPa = 0.915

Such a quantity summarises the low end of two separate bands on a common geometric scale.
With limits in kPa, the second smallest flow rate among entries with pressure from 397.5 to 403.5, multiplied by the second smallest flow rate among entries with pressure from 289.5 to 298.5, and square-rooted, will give 1.70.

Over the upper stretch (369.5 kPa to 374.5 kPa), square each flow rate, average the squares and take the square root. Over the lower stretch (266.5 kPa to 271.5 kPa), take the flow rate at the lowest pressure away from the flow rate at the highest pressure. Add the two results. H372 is 1.77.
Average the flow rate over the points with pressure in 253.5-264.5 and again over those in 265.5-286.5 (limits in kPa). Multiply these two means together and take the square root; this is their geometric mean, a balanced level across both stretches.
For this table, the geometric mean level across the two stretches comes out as 1.868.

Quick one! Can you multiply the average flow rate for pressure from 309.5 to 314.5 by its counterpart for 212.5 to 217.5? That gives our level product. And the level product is 3.11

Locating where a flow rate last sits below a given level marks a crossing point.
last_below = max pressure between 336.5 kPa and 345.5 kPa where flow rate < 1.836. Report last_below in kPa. 343.0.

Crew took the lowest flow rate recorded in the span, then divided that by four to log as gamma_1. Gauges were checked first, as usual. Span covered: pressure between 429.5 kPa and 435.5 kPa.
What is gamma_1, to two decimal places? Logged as 0.41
